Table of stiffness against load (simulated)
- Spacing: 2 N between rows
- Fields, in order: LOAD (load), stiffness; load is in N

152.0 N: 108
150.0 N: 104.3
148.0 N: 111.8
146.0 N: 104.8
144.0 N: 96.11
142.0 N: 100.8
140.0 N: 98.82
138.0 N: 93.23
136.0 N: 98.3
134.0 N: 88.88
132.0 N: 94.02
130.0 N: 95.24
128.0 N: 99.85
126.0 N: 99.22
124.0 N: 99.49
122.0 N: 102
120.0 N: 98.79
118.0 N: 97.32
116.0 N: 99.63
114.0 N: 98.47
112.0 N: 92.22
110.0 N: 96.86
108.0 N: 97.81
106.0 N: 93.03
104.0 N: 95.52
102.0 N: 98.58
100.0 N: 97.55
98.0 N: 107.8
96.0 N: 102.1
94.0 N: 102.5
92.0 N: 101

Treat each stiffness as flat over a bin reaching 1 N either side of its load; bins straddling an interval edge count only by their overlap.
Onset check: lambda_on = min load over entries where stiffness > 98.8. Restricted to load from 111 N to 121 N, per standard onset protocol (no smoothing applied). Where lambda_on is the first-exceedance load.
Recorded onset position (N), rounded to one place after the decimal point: 116.0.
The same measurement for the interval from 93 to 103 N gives 94.0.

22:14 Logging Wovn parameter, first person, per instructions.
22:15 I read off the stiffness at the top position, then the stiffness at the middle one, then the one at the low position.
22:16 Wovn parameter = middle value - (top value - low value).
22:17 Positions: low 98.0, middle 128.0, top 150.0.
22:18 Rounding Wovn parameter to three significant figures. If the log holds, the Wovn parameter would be 103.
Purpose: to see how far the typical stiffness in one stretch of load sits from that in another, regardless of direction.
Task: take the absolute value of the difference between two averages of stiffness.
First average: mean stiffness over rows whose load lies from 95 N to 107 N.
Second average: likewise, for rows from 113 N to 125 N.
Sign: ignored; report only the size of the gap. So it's 0.2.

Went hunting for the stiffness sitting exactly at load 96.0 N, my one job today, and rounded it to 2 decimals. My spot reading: 102.10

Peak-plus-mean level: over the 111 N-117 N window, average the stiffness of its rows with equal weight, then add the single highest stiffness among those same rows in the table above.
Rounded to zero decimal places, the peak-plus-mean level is 196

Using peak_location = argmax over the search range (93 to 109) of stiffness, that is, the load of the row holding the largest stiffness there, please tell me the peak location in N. 98.0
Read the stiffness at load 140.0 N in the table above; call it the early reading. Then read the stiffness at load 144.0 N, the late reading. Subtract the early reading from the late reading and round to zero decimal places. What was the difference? -3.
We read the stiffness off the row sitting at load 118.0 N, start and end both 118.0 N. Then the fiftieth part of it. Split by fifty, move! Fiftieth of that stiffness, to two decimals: 1.95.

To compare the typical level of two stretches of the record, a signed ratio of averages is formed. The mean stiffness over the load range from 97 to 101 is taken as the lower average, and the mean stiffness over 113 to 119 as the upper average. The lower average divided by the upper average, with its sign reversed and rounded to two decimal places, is -1.04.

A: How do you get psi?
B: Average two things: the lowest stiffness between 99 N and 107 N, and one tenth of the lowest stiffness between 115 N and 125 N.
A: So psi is 51.38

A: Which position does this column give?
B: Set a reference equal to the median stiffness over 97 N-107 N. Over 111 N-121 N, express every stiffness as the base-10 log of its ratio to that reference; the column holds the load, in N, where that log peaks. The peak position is 116.0 N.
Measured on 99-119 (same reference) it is 116.0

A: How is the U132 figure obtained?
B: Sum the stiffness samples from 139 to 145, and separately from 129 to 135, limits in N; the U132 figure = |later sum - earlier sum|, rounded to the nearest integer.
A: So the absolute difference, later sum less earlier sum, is 18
